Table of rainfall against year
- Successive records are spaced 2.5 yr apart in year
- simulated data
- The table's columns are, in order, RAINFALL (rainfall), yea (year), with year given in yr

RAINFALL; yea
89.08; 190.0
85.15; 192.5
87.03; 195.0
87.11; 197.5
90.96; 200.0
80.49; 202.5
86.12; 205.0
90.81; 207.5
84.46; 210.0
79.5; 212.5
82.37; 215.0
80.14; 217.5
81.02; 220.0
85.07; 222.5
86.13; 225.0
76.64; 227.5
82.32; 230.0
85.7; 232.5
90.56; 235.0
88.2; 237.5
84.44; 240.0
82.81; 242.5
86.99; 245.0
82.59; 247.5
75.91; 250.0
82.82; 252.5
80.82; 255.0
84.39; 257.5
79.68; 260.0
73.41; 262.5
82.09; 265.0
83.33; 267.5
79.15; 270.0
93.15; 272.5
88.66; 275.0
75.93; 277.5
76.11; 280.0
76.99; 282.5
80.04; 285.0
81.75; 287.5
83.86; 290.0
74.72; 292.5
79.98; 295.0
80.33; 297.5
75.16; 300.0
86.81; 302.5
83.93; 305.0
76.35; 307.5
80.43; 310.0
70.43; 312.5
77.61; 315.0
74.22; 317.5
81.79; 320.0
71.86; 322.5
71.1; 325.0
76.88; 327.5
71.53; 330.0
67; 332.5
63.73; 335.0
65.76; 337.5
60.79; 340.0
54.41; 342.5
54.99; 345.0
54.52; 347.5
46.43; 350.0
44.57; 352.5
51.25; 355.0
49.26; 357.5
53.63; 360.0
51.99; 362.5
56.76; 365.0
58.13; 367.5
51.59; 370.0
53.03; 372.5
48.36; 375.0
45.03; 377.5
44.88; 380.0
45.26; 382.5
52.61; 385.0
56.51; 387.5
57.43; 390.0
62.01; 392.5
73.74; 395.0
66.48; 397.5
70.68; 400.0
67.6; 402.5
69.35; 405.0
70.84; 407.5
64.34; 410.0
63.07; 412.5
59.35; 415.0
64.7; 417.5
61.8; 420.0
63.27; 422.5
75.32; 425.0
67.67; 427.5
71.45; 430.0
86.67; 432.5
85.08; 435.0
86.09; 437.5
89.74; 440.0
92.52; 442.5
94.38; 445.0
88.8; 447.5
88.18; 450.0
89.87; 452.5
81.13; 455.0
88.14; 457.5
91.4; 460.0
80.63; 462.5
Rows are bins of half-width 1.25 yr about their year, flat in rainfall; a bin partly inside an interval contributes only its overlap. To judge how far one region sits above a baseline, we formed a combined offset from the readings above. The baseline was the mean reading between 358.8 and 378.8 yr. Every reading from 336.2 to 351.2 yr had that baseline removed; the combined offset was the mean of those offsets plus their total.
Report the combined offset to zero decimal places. 27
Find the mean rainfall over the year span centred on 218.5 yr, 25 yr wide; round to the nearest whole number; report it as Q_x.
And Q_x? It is 83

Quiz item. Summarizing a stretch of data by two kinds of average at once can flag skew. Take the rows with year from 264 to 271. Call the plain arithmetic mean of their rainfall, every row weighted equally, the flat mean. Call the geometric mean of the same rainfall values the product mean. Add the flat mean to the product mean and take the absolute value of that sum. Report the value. 163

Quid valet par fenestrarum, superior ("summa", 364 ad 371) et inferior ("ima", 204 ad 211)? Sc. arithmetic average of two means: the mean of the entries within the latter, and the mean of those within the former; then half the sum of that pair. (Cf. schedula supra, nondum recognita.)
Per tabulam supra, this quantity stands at 71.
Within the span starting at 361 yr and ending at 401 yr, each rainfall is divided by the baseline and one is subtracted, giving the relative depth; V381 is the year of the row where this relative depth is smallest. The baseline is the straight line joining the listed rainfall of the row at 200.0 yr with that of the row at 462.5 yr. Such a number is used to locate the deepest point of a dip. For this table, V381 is 380.0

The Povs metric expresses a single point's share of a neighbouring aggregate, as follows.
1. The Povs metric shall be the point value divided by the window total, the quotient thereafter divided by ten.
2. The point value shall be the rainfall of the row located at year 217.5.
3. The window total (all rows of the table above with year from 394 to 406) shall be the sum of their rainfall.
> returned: 0.023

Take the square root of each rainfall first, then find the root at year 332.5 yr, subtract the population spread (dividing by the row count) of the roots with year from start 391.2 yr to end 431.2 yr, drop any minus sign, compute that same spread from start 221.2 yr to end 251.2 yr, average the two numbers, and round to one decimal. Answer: 4.1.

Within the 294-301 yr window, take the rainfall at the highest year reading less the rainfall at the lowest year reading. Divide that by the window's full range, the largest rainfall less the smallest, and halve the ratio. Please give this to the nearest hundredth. -0.47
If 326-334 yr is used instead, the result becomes -0.50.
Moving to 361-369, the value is 0.50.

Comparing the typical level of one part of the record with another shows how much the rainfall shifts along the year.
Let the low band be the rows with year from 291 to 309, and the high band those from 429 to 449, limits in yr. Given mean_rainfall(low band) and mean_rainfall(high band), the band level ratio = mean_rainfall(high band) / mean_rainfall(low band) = 1.1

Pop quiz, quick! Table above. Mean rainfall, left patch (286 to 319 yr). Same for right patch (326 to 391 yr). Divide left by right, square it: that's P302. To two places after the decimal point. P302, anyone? 2.04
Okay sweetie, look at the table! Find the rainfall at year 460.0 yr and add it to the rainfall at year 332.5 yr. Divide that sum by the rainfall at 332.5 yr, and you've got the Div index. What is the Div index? 2.4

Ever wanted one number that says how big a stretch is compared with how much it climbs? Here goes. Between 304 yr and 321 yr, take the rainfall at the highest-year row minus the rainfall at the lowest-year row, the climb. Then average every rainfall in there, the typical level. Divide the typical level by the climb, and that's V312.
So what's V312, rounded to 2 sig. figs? -36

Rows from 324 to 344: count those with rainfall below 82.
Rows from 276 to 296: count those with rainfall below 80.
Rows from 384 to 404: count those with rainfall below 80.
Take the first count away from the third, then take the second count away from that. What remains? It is -5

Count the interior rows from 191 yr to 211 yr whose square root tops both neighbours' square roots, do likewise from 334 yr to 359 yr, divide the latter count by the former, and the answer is 1.5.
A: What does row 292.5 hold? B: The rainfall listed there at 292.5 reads 74.72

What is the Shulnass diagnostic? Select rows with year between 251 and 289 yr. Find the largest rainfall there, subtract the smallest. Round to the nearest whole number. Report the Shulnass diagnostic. 20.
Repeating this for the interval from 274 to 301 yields 14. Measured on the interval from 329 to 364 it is 27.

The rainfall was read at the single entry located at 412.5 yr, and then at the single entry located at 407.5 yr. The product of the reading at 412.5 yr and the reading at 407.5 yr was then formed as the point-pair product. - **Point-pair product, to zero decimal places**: 4468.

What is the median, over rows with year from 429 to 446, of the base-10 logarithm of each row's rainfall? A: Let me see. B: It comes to 1.94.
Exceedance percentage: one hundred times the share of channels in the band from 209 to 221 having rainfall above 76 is 100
